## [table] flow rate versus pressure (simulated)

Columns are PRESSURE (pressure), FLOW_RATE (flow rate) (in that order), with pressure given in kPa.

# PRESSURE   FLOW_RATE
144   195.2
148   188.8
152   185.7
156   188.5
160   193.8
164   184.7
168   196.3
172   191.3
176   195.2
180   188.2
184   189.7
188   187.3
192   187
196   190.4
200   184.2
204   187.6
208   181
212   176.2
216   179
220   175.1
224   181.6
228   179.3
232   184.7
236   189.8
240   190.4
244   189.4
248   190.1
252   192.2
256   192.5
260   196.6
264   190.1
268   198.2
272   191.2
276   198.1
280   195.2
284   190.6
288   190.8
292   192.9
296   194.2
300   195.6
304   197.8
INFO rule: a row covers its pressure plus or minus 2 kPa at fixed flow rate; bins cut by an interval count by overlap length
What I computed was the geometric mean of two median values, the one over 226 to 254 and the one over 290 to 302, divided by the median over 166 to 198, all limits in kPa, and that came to 1.01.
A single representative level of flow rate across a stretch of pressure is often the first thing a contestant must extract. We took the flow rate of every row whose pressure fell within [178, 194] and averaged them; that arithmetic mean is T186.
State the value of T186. 188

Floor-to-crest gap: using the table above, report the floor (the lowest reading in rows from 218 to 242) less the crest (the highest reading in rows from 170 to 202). -20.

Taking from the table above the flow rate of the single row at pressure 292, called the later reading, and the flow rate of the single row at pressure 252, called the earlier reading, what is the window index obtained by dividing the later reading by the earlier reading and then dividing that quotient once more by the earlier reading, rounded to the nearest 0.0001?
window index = 0.0052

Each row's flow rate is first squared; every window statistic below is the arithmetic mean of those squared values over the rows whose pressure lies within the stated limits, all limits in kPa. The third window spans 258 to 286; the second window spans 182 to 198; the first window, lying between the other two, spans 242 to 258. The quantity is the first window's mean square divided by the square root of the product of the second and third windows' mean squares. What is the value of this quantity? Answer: 1.00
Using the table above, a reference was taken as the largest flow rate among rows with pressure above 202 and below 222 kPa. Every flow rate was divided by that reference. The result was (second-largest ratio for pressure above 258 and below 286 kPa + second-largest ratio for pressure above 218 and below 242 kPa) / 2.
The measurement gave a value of 1.03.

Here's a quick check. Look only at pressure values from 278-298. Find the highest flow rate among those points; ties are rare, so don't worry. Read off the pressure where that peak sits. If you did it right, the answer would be 280 kPa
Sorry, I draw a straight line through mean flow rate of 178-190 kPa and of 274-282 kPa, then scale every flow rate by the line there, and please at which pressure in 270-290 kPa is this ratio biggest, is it 276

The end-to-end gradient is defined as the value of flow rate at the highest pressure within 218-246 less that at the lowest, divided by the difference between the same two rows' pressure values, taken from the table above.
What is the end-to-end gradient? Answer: 0.6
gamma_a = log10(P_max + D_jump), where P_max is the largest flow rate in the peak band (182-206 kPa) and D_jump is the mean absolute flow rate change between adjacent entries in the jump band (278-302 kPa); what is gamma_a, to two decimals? 2.28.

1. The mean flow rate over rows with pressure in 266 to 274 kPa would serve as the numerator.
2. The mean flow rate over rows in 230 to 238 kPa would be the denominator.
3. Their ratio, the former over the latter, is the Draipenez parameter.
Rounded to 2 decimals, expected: 1.04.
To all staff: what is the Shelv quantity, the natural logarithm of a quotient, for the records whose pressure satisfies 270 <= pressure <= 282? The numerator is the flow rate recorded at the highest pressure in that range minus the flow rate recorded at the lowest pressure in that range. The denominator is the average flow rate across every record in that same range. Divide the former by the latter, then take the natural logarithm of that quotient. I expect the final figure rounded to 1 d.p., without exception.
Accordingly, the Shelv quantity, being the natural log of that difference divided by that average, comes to -3.9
